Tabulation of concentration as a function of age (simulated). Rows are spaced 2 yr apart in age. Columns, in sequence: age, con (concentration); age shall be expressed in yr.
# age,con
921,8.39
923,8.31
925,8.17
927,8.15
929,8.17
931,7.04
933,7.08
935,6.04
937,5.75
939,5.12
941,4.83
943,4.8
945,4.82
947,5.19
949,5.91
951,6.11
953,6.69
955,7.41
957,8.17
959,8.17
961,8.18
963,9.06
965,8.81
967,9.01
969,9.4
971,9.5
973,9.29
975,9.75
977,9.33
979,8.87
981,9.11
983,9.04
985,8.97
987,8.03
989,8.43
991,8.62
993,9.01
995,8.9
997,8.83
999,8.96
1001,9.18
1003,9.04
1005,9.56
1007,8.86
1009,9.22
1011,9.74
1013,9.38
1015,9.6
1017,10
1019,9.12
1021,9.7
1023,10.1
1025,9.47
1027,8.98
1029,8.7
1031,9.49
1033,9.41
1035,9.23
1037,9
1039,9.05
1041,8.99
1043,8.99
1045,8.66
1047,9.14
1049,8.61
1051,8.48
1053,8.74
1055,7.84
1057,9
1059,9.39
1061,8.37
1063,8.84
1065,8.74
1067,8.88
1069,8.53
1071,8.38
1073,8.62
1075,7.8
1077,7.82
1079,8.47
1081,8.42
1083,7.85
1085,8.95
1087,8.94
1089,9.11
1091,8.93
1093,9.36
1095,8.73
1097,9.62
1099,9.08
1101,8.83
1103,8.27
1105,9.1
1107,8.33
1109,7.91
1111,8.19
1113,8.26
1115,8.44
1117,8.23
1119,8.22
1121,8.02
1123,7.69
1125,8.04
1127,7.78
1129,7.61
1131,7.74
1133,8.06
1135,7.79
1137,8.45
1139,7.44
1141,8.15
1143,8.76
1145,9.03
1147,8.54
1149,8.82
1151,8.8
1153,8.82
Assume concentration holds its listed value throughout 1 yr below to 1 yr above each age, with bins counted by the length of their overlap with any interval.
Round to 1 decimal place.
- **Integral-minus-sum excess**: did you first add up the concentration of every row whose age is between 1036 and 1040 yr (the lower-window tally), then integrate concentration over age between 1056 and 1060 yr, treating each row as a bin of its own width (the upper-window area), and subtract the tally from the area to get 18.7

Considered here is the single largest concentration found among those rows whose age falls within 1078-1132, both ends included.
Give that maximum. 9.62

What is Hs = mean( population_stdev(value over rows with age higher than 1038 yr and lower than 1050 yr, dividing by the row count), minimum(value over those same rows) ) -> 4.40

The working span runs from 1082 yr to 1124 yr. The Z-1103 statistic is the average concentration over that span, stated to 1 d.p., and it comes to 8.6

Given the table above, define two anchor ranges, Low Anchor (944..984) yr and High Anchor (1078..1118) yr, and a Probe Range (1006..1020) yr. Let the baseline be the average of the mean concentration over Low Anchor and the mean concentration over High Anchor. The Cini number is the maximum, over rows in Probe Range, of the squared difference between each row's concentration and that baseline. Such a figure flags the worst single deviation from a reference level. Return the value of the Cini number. 2.7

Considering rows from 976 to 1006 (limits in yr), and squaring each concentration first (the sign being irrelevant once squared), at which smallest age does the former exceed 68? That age 977 yr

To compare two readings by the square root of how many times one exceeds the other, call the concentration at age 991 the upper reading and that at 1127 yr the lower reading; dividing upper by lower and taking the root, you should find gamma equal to 1.05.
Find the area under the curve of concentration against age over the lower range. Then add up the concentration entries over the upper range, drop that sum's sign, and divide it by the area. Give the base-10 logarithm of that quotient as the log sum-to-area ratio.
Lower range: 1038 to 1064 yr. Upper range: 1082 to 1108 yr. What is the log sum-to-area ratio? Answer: -0.297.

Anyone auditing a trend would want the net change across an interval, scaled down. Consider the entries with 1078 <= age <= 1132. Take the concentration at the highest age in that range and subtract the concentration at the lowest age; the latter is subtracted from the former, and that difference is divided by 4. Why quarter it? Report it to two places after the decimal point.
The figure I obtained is -0.18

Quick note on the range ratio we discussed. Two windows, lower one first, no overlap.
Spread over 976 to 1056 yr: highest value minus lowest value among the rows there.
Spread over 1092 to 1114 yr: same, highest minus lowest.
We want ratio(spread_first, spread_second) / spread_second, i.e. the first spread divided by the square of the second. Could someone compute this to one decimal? 0.8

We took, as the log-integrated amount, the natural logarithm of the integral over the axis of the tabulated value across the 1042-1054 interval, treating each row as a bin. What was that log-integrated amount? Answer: 4.66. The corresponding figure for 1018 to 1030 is 4.72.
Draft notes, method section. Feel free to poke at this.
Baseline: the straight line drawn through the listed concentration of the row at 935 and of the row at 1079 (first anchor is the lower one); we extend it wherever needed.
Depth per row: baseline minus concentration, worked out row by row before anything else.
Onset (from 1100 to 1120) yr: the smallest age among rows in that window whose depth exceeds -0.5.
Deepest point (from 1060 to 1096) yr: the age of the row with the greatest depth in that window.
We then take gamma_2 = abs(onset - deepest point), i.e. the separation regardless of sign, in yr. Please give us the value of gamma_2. 18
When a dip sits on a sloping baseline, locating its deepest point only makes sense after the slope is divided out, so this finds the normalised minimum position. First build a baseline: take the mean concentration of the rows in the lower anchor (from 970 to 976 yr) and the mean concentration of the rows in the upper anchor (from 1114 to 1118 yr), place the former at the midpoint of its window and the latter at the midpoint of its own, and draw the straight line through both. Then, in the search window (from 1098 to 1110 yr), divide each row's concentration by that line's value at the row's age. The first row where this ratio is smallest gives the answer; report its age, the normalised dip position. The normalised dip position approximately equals 1109 yr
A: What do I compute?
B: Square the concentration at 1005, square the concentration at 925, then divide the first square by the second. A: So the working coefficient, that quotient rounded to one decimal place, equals 1.4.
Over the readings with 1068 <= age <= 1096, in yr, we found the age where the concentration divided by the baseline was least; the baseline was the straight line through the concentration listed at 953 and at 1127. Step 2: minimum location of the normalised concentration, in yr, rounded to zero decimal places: 1083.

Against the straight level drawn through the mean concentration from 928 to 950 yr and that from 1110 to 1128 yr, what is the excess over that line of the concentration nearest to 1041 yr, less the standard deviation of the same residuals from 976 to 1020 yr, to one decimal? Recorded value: 1.5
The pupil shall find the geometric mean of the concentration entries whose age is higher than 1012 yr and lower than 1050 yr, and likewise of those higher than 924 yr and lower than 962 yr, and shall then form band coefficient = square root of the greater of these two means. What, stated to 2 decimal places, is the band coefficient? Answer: 3.04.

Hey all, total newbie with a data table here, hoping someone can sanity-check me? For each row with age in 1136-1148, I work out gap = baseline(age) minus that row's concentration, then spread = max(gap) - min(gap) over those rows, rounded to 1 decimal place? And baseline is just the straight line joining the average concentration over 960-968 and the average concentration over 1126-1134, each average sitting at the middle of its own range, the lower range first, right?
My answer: 1.6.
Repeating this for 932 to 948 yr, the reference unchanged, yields 2.2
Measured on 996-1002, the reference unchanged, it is 0.4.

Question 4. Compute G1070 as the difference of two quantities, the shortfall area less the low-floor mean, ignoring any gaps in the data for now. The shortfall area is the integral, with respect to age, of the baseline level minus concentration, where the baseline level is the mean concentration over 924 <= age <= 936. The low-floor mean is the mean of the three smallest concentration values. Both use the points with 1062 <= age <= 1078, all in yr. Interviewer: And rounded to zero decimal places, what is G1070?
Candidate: -24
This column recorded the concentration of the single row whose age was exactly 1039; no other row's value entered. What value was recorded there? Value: 9.05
